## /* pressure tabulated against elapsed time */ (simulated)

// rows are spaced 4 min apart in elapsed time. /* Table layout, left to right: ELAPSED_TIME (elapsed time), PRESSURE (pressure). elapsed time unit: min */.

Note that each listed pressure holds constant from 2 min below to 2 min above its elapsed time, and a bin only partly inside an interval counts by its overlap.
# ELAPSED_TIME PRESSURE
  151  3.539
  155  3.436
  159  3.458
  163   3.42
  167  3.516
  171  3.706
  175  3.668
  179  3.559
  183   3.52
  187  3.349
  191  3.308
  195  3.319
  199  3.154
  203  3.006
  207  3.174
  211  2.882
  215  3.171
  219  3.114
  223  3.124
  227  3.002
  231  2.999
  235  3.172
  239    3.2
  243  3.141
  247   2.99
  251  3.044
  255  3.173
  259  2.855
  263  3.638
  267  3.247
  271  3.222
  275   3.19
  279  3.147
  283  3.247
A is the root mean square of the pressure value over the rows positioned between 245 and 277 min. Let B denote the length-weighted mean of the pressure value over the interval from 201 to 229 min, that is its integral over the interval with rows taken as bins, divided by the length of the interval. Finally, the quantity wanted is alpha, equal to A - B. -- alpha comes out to 0.1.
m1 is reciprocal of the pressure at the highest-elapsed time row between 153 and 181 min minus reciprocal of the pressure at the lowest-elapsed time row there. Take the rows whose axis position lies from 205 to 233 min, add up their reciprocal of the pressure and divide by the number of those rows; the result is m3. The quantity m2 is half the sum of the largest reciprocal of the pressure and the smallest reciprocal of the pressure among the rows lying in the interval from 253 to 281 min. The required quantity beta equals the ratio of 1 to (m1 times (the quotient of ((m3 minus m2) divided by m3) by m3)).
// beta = -763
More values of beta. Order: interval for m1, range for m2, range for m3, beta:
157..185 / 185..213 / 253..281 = 1931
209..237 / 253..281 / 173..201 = 145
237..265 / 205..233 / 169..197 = 50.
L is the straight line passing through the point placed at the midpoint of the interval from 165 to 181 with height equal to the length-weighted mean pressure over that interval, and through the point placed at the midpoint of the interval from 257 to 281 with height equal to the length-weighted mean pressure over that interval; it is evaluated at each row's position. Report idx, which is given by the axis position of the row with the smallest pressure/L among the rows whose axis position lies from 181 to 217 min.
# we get 211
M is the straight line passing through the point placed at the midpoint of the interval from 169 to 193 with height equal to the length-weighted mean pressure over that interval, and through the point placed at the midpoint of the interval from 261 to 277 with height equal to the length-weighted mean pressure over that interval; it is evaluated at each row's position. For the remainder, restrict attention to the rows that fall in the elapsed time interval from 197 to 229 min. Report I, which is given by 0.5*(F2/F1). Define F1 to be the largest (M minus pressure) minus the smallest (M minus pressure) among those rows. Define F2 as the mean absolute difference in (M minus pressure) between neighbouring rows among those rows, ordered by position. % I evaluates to 0.26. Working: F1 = 0.30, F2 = 0.15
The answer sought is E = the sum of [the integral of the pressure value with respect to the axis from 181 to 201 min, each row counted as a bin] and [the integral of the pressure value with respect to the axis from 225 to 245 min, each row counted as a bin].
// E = 129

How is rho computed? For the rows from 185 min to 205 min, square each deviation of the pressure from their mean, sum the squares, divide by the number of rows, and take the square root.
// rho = 0.13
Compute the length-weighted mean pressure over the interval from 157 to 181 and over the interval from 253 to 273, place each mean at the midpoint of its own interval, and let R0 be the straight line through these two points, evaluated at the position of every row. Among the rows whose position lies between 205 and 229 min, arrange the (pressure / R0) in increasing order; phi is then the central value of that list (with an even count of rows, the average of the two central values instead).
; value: 0.92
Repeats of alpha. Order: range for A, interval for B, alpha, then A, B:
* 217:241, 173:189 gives -0.4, 3.10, 3.52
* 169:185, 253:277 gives 0.4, 3.61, 3.22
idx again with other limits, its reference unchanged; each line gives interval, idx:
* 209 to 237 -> 211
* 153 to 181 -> 155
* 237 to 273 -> 259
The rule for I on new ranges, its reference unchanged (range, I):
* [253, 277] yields 0.19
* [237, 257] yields 0.24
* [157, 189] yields 0.15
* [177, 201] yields 0.11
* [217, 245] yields 0.15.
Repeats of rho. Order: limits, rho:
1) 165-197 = 0.14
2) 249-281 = 0.21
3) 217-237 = 0.07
